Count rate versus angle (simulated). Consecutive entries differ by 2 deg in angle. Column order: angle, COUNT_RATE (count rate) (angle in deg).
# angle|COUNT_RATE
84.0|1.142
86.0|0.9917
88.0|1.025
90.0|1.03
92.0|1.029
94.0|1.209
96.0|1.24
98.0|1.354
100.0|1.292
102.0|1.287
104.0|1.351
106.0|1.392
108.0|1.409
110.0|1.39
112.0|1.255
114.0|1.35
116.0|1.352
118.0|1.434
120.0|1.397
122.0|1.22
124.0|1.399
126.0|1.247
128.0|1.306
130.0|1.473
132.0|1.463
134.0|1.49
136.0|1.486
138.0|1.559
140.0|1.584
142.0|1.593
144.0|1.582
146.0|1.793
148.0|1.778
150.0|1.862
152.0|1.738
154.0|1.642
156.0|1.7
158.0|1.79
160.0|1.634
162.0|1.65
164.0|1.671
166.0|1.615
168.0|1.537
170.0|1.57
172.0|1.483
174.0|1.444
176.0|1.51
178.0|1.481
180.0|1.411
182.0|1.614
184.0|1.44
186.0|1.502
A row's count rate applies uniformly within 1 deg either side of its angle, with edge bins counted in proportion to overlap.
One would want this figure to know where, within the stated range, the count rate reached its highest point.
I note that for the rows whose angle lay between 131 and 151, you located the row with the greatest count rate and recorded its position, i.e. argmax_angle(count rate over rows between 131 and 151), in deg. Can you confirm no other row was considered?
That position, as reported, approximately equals 150.0 deg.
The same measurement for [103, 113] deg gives 108.0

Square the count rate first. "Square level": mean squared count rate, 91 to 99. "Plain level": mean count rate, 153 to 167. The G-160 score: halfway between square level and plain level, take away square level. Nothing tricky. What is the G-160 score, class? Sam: 0.1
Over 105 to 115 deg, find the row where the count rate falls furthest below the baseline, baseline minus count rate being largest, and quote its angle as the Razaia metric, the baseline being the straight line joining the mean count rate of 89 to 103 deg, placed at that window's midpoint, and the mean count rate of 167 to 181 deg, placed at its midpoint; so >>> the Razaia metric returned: 112.0 deg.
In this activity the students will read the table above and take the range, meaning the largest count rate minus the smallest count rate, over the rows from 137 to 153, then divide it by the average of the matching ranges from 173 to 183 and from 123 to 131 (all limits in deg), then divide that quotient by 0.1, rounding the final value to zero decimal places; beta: 14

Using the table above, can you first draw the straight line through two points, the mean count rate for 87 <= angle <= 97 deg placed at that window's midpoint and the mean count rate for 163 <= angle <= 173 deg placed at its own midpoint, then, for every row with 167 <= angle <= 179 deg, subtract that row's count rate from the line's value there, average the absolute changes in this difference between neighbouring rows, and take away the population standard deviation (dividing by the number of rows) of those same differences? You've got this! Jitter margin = 0.00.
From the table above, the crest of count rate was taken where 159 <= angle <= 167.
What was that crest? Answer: 1.671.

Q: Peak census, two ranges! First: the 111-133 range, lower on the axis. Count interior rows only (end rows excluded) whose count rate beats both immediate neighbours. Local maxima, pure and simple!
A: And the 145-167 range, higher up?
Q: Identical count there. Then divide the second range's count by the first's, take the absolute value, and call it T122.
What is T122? 1.00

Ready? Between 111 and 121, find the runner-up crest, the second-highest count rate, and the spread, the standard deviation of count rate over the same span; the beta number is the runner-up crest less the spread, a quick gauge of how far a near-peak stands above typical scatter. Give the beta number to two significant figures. 1.3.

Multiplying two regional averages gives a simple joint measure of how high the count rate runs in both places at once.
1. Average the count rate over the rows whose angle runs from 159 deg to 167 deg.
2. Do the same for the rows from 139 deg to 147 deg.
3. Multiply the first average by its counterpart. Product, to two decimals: 2.69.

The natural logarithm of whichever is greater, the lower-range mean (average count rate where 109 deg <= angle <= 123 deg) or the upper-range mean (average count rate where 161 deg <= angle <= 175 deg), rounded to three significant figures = 0.449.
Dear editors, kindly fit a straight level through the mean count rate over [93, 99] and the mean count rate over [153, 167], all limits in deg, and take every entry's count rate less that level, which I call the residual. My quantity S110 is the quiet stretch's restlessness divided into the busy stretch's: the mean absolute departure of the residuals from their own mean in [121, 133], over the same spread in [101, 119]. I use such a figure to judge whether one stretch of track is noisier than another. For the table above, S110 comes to 1.8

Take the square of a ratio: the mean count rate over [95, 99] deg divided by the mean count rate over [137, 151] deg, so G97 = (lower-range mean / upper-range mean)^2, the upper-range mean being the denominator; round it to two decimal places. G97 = 0.60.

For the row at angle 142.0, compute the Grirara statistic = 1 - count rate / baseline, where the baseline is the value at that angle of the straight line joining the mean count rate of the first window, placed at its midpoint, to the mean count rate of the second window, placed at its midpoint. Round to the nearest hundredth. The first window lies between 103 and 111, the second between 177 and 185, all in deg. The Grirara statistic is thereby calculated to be -0.11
